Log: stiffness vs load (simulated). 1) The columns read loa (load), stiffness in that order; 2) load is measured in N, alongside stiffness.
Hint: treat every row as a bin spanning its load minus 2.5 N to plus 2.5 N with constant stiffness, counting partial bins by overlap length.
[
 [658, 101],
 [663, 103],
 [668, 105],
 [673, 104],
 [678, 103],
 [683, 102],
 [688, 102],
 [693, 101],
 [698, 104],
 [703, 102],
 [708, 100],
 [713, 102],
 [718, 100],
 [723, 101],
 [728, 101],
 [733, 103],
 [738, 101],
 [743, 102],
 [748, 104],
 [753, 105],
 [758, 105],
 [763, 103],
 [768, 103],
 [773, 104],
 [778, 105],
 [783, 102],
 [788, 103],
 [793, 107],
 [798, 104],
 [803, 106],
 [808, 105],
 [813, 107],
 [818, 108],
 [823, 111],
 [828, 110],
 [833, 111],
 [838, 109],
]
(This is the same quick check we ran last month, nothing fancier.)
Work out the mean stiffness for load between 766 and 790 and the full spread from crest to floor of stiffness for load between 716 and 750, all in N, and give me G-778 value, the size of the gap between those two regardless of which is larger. 99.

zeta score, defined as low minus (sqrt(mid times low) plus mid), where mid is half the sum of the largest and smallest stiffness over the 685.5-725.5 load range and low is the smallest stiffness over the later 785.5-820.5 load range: -101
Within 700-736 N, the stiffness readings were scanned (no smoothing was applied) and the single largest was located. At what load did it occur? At 733 N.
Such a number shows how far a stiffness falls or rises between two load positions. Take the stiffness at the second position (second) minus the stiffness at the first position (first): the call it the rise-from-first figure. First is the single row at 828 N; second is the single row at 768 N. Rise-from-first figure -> -7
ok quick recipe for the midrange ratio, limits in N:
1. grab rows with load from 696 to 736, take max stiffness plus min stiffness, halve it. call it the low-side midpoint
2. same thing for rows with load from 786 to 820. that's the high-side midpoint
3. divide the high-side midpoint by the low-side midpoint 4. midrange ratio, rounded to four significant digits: 1.034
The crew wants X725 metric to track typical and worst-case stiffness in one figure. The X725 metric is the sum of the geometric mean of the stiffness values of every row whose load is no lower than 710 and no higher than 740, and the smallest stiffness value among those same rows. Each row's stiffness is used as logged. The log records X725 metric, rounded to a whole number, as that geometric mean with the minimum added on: 201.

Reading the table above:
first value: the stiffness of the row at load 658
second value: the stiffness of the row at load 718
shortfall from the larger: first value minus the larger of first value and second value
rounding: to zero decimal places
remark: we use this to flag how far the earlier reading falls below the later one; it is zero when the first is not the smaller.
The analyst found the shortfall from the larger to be 0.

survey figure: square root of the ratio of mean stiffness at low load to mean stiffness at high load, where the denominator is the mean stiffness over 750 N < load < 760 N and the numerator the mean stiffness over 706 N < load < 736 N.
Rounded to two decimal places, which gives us 0.98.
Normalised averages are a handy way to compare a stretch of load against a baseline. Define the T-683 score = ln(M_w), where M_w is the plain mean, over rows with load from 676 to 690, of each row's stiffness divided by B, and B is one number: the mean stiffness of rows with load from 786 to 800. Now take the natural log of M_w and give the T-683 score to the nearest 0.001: -0.023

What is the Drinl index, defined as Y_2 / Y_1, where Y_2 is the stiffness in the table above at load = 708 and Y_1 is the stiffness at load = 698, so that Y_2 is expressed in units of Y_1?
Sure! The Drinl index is 0.96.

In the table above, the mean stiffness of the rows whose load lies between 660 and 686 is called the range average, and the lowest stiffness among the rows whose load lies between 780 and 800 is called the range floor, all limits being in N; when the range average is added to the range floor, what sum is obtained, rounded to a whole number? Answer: 205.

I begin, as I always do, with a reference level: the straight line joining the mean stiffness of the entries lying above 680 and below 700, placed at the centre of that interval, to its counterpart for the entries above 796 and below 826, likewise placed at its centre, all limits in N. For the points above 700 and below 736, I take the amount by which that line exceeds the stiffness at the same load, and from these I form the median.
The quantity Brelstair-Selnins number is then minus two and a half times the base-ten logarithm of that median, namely -1.0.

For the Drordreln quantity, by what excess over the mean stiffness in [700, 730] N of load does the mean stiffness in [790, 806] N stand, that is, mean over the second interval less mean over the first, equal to 5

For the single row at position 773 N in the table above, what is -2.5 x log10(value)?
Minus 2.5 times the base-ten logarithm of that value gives -5.04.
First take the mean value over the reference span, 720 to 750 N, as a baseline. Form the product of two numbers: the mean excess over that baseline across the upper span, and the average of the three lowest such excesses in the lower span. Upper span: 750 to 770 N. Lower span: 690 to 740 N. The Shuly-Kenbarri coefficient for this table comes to -3.3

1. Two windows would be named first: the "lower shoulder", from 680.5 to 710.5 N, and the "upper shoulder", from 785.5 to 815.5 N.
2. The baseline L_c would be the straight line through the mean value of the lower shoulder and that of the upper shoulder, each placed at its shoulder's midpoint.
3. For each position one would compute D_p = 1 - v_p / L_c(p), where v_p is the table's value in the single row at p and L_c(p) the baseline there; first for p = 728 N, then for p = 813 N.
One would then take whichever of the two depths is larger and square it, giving 0.0003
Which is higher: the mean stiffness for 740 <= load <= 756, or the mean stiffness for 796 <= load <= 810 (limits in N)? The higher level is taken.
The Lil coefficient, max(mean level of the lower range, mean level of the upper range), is 105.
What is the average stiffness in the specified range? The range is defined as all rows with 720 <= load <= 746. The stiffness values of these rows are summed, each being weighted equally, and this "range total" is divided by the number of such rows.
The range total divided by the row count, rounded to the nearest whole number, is 102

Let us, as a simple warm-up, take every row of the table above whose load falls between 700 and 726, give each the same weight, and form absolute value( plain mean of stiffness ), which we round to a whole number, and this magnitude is 101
